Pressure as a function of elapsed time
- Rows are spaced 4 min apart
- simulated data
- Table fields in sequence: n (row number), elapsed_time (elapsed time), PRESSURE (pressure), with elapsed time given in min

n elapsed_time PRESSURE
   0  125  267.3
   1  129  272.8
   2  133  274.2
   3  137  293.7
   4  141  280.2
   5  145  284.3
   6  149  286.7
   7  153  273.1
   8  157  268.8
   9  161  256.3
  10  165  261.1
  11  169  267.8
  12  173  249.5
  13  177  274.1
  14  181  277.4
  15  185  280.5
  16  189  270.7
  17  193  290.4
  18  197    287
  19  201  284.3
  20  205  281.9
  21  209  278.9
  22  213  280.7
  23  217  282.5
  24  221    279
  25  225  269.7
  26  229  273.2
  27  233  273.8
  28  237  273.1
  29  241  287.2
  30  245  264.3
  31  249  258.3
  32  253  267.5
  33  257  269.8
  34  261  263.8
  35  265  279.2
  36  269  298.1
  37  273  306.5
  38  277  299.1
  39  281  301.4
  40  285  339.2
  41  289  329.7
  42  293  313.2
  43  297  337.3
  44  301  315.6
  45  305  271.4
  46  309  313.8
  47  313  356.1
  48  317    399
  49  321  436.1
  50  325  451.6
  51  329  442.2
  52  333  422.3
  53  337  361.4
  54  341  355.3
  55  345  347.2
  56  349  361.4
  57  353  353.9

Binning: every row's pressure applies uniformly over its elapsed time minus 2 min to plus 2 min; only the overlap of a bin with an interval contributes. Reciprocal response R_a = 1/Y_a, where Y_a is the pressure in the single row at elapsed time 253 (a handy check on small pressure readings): 0.0037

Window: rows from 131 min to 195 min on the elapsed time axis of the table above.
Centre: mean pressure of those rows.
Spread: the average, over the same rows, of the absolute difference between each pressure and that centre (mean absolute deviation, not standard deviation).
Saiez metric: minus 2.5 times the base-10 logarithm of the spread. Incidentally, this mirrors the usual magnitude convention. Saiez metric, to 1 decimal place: -2.4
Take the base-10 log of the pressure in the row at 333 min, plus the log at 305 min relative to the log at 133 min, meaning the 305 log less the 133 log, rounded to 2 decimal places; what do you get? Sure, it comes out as 2.62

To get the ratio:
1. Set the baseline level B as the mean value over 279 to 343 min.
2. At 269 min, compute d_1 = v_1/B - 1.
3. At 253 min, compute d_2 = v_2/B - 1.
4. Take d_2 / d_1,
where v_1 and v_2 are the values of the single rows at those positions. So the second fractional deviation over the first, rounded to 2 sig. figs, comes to 1.5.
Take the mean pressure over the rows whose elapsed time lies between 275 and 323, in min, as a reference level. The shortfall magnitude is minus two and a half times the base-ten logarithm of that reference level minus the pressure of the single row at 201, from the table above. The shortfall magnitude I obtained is -4.25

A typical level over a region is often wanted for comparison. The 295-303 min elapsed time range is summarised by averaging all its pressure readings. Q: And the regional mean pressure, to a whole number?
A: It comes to 326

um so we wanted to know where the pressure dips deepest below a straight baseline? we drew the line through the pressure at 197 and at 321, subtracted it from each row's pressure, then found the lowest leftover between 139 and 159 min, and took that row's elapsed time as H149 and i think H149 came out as 157 min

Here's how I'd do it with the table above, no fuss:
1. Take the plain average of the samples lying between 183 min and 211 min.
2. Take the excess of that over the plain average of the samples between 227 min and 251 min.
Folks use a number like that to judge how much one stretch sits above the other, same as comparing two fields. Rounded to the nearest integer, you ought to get 10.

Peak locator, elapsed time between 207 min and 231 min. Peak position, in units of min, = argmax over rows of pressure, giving 217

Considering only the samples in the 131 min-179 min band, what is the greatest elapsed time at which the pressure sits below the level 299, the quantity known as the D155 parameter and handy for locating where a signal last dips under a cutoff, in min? 177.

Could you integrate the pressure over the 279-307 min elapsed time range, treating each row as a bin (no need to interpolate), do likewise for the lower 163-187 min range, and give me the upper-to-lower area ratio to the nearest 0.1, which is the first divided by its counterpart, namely 1.4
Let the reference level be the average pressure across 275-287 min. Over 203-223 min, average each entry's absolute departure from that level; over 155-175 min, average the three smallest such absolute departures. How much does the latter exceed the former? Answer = 15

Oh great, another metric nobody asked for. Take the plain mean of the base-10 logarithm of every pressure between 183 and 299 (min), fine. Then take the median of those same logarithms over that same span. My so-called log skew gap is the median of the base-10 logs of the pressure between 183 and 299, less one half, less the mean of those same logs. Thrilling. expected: -0.508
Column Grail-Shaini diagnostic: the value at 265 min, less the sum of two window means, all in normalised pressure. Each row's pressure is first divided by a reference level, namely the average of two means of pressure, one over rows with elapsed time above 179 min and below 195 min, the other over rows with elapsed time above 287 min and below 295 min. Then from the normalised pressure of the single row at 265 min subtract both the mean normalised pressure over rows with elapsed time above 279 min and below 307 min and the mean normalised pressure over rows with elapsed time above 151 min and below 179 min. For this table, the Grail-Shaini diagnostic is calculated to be -1.00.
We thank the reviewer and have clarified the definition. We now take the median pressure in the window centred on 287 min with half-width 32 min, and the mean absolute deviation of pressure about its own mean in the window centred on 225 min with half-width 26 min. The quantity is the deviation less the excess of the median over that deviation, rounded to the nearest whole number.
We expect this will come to -297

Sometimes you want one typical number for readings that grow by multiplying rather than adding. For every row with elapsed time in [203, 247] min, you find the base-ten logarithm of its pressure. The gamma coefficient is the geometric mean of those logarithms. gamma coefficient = 2.44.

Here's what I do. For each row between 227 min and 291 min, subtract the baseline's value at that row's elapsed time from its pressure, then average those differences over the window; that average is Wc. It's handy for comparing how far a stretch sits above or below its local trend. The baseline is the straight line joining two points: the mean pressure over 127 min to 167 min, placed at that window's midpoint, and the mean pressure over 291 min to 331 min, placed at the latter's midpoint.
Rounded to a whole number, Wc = -49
